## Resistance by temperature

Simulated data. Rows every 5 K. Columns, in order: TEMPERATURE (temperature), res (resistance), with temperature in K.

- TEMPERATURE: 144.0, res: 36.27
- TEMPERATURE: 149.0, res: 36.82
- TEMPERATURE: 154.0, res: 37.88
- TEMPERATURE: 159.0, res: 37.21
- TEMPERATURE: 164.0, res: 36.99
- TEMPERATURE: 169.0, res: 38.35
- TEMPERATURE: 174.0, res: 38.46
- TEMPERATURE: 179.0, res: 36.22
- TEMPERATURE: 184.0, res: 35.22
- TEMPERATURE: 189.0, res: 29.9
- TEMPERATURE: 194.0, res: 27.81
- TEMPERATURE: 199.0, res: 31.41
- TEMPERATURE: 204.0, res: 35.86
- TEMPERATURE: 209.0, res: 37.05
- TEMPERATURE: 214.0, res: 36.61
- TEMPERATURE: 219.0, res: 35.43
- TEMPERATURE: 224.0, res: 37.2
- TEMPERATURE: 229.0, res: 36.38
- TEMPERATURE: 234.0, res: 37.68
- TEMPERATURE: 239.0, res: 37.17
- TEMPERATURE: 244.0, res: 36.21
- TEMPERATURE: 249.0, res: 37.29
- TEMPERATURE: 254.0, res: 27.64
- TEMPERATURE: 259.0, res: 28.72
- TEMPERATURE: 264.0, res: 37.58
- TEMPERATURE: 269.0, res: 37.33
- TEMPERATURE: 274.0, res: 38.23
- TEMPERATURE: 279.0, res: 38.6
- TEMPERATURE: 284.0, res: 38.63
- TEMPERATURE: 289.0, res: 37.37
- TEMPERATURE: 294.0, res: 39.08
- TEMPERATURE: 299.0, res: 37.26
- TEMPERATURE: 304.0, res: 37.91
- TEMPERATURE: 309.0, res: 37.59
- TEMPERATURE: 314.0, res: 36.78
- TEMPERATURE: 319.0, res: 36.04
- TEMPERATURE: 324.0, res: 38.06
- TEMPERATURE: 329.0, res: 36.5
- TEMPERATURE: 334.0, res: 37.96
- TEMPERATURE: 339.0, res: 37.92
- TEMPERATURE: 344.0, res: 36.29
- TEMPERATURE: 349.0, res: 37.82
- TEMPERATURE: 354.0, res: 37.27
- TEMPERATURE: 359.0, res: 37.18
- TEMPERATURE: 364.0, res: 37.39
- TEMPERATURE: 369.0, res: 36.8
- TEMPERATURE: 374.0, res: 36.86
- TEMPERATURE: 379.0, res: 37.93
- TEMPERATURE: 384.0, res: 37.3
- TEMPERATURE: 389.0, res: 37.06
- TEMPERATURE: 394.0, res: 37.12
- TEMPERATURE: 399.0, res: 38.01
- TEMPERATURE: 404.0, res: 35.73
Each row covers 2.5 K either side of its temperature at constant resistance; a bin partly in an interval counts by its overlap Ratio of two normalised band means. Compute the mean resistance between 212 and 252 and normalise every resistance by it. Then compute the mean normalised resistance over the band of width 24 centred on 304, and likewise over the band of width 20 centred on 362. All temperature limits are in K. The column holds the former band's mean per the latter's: 1.02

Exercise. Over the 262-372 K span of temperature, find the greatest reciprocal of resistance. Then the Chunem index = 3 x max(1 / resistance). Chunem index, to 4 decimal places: 0.0832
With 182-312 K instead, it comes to 0.1085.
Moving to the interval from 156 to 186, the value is 0.0852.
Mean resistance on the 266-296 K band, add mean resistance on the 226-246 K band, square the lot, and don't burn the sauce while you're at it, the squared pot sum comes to 5635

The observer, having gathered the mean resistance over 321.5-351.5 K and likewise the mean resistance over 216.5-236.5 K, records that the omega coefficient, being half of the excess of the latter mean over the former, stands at -0.4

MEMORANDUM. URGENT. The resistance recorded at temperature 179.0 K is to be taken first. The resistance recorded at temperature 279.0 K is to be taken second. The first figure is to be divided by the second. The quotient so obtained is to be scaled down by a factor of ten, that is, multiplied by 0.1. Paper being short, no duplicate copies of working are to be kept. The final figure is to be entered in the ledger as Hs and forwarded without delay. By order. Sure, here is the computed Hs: 0.0938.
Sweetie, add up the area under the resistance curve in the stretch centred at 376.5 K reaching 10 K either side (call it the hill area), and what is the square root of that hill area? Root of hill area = 27.3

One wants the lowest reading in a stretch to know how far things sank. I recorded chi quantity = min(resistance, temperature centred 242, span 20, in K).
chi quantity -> 36.21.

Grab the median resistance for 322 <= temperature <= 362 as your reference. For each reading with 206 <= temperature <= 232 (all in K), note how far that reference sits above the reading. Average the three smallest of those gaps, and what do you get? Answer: 0.59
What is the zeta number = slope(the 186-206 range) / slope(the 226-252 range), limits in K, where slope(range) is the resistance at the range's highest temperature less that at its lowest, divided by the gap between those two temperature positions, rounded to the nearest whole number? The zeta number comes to 9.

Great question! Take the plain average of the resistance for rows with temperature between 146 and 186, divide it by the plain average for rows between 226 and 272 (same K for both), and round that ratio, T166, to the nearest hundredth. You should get 1.06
